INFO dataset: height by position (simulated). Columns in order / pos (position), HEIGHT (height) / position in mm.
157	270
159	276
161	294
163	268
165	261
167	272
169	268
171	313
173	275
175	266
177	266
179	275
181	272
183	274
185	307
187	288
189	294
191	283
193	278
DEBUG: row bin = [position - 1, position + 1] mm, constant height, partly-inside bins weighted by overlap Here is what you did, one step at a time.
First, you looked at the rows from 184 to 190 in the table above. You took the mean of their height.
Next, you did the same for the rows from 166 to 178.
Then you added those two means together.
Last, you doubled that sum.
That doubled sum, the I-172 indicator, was 1146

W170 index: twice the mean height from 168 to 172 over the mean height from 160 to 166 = 2.12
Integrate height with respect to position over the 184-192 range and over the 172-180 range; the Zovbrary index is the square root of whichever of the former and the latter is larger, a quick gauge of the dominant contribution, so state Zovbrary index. 48.4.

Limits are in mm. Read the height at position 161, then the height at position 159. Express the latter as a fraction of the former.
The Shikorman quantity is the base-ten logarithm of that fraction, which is -0.027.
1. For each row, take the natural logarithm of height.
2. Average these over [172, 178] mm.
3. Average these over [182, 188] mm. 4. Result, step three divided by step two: 1.01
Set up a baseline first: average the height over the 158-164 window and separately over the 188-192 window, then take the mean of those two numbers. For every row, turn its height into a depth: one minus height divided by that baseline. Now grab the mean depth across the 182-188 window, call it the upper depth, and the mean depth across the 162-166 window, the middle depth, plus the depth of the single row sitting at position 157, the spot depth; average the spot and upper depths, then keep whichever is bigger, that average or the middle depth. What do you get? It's 0.07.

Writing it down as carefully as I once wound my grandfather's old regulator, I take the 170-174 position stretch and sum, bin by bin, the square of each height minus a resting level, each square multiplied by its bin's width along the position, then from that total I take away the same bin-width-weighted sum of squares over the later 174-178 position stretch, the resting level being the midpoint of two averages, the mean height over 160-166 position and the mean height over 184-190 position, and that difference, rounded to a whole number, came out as 249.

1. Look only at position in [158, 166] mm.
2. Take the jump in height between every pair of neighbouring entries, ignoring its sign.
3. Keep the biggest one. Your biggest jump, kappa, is 26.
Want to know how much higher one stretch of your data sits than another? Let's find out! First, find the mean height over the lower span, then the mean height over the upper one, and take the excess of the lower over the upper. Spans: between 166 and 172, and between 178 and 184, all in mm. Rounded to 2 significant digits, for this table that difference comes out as 11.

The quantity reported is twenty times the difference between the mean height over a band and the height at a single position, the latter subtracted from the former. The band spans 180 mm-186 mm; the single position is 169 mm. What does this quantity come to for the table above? 327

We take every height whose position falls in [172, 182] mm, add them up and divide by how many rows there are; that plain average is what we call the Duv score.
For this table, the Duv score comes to 271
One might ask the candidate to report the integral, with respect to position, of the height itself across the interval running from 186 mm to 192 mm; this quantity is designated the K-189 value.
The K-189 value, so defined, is 1730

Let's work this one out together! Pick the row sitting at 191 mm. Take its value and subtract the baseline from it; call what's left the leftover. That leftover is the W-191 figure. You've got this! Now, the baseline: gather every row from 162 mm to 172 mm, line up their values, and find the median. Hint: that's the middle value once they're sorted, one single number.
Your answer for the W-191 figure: 15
